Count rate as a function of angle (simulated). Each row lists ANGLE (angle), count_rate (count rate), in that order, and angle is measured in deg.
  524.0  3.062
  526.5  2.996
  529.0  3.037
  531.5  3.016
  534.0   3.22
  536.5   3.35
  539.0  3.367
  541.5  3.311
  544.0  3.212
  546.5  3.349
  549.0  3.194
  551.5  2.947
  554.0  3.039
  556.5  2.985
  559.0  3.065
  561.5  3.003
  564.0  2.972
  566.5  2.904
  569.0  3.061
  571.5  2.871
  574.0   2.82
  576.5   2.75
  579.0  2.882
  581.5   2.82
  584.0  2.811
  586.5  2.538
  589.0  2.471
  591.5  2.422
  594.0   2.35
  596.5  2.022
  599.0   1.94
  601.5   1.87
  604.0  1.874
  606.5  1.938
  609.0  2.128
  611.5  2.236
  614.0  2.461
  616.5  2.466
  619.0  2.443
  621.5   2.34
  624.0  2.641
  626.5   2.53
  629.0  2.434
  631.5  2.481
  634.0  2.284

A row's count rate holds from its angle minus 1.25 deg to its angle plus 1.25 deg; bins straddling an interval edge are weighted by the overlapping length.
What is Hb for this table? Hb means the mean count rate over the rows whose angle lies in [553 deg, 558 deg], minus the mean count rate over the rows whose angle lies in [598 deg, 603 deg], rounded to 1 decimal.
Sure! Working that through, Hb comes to 1.1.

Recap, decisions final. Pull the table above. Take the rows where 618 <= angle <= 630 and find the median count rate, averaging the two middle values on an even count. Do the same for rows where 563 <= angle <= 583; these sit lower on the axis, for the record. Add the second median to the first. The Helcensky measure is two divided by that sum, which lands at 0.376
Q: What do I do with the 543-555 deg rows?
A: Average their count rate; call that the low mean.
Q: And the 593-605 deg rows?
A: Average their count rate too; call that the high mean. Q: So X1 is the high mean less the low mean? -1.1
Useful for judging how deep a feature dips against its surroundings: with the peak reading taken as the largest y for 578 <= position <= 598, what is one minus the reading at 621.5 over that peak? 0.19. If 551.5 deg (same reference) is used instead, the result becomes -0.02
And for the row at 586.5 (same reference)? 0.12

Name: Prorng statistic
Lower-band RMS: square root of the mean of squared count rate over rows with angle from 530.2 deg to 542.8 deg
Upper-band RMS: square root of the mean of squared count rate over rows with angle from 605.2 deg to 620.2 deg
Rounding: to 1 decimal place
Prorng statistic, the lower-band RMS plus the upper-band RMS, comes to 5.5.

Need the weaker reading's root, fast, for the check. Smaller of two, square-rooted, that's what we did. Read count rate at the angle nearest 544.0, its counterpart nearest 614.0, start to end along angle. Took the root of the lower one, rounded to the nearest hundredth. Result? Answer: 1.57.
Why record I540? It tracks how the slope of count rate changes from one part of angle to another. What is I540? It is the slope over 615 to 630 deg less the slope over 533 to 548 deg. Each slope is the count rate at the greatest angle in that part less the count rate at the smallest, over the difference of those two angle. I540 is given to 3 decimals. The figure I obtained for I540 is -0.013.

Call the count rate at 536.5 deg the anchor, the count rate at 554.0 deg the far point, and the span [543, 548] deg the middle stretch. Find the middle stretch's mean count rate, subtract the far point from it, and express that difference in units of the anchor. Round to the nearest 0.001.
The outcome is 0.072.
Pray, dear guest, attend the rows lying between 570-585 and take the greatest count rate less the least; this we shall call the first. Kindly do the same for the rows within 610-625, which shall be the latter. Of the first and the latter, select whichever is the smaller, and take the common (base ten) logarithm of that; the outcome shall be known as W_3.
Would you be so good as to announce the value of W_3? -0.88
